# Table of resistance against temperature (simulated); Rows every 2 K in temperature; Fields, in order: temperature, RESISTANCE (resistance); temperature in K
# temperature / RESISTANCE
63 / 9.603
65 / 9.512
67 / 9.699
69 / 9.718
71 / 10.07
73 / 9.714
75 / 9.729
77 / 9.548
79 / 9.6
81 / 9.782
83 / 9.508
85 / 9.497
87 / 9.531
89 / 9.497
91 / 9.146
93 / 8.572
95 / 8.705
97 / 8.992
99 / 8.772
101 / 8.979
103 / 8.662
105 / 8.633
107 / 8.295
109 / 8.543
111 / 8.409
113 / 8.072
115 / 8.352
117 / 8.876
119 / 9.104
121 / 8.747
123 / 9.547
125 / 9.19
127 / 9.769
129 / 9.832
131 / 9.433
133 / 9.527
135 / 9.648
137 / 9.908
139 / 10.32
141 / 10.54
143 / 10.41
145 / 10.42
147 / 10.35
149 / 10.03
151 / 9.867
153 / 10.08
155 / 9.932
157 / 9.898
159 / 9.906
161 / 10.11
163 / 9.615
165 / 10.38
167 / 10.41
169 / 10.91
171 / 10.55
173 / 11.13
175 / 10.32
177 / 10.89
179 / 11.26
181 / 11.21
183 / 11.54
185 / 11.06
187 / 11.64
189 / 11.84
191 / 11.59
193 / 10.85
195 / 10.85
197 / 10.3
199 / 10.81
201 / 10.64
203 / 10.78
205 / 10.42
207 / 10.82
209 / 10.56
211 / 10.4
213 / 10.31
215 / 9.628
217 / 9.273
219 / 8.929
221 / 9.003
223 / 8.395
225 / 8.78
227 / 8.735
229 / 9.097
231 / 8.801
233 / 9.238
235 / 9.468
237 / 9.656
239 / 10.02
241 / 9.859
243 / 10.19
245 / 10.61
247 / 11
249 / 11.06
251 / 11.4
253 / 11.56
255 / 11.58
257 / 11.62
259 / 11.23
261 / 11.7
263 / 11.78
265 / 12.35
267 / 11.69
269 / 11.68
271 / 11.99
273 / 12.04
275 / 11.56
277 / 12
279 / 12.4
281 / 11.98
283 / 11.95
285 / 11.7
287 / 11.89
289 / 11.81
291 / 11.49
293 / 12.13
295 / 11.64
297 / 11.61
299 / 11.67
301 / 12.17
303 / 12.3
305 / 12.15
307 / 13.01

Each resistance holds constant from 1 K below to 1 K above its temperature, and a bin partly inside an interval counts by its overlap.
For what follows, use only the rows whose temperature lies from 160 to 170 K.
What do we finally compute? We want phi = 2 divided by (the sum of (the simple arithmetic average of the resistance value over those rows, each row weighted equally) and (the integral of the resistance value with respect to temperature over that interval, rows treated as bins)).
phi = 0.018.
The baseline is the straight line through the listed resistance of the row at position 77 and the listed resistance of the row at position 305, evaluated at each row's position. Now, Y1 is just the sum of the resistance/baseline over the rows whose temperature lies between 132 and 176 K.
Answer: 21.5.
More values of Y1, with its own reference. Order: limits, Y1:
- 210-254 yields 19.0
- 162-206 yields 22.2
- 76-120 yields 20.2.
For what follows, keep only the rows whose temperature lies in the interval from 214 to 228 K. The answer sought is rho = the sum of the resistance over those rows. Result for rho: 62.7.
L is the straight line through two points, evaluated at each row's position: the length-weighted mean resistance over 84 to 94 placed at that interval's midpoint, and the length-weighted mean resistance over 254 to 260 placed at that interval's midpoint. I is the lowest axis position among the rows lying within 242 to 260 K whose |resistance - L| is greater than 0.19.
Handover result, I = 243 K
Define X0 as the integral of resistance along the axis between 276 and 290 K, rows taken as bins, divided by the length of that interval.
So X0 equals 12.0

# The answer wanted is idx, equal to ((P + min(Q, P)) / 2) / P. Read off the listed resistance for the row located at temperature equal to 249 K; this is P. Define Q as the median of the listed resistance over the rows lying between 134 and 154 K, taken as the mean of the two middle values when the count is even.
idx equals 0.96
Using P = 11.06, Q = 10.2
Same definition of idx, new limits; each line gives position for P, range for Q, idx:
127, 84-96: 0.98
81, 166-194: 1.00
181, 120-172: 0.94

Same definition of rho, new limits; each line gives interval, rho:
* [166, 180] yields 75.5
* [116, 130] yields 65.1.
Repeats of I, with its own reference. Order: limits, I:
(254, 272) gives 259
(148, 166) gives 151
